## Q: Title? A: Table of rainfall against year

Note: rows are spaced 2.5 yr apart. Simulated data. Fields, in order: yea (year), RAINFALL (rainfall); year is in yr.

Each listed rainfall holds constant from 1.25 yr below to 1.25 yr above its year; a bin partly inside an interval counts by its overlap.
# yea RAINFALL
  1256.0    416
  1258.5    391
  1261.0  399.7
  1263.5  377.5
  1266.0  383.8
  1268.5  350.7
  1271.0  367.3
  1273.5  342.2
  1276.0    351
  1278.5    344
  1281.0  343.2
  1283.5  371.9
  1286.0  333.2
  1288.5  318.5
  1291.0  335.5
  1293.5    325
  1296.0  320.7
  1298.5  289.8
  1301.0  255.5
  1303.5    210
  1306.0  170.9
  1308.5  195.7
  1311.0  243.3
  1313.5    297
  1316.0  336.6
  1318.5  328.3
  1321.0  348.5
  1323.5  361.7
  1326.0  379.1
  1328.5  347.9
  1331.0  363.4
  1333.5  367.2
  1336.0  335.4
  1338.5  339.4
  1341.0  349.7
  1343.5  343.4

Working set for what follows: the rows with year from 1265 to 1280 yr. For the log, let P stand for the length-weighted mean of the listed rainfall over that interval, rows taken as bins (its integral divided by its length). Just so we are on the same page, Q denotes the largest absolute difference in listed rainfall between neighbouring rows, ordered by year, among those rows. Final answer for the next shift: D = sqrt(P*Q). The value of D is 109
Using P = 356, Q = 33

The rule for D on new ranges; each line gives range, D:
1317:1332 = 105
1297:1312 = 104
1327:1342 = 106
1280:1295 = 114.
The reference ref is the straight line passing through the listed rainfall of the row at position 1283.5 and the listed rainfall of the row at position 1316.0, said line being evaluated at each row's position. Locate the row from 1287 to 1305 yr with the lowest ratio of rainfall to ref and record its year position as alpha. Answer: 1303.5 yr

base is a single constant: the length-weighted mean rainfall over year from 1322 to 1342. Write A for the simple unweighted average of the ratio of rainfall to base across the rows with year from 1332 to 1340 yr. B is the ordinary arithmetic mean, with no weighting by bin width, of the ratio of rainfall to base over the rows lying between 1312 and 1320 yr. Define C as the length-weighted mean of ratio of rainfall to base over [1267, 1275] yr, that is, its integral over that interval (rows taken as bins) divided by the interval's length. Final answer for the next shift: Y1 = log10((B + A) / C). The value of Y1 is 0.3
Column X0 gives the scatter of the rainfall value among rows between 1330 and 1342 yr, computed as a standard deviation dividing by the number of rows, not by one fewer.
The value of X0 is 13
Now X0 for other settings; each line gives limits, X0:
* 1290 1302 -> 29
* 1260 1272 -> 16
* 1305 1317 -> 62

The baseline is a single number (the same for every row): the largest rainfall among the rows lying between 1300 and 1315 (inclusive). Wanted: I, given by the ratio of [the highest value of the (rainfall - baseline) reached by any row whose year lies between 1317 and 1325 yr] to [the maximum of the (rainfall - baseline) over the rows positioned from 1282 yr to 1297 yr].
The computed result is 0.9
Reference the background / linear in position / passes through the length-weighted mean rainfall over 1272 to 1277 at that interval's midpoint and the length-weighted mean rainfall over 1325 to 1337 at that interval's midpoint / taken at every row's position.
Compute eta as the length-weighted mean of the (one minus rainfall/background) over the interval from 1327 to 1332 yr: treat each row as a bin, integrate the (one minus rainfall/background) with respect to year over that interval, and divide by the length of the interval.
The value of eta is 0.005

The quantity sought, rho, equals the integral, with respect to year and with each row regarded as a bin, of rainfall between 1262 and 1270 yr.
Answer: 2972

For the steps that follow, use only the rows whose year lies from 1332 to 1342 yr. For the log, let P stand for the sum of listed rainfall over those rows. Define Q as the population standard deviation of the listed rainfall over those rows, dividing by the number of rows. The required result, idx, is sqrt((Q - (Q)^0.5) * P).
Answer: 111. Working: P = 1392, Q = 12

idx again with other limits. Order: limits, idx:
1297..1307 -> 188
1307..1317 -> 222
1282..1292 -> 144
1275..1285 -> 107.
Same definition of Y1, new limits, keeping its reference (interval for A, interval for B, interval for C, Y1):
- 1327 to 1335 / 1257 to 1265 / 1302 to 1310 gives 0.6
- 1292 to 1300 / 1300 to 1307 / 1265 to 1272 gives 0.2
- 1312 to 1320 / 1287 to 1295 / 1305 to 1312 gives 0.5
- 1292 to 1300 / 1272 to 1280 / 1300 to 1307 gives 0.5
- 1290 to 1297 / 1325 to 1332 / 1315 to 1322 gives 0.3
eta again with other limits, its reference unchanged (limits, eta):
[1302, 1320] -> 0.279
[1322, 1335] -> -0.014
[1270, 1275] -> -0.020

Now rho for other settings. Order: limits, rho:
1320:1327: 2541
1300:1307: 1484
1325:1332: 2540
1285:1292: 2301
